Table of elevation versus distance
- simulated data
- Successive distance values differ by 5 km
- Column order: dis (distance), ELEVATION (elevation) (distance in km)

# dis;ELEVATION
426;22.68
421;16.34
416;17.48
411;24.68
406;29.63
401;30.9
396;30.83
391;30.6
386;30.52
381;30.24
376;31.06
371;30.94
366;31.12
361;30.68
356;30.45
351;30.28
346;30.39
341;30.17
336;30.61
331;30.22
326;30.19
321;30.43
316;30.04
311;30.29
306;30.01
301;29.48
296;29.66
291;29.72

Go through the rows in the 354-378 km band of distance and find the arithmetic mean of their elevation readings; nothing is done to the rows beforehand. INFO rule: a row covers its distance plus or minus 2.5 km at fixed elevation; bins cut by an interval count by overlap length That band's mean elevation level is 30.9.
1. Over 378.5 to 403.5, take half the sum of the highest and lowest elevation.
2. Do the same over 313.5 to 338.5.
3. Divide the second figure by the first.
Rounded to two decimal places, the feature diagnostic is 0.99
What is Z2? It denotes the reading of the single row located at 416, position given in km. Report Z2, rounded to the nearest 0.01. 17.48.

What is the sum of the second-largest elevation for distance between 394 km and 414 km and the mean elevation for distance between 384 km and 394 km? 61.4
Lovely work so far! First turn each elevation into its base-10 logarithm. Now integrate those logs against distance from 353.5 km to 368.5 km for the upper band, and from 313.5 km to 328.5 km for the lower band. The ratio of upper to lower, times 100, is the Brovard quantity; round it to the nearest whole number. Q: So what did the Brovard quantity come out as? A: 101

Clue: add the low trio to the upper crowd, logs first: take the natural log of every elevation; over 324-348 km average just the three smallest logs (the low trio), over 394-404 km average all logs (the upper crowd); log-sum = 6.84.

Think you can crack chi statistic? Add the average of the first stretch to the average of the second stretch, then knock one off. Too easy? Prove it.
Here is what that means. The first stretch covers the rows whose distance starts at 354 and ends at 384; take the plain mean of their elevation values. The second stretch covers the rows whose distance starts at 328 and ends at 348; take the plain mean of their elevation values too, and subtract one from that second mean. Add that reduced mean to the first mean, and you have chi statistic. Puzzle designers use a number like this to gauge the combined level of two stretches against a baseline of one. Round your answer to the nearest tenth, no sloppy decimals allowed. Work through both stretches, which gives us 60.1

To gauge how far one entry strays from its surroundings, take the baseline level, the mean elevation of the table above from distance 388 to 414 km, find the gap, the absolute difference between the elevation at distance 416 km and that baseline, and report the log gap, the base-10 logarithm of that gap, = 1.07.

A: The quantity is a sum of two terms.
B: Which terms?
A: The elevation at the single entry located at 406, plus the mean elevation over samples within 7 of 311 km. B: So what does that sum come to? 59.7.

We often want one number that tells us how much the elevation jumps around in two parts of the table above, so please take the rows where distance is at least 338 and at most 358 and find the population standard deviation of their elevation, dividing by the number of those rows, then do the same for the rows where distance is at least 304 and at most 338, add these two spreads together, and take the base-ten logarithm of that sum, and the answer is -0.5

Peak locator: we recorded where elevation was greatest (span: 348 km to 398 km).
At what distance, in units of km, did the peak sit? 366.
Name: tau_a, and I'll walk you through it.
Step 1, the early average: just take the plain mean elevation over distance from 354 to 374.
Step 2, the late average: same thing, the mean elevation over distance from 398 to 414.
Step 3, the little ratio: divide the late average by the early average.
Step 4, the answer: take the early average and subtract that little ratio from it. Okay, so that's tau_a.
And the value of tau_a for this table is 29.9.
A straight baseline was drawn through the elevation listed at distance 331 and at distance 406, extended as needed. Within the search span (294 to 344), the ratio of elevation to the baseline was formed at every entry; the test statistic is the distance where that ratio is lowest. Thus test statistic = 301 km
